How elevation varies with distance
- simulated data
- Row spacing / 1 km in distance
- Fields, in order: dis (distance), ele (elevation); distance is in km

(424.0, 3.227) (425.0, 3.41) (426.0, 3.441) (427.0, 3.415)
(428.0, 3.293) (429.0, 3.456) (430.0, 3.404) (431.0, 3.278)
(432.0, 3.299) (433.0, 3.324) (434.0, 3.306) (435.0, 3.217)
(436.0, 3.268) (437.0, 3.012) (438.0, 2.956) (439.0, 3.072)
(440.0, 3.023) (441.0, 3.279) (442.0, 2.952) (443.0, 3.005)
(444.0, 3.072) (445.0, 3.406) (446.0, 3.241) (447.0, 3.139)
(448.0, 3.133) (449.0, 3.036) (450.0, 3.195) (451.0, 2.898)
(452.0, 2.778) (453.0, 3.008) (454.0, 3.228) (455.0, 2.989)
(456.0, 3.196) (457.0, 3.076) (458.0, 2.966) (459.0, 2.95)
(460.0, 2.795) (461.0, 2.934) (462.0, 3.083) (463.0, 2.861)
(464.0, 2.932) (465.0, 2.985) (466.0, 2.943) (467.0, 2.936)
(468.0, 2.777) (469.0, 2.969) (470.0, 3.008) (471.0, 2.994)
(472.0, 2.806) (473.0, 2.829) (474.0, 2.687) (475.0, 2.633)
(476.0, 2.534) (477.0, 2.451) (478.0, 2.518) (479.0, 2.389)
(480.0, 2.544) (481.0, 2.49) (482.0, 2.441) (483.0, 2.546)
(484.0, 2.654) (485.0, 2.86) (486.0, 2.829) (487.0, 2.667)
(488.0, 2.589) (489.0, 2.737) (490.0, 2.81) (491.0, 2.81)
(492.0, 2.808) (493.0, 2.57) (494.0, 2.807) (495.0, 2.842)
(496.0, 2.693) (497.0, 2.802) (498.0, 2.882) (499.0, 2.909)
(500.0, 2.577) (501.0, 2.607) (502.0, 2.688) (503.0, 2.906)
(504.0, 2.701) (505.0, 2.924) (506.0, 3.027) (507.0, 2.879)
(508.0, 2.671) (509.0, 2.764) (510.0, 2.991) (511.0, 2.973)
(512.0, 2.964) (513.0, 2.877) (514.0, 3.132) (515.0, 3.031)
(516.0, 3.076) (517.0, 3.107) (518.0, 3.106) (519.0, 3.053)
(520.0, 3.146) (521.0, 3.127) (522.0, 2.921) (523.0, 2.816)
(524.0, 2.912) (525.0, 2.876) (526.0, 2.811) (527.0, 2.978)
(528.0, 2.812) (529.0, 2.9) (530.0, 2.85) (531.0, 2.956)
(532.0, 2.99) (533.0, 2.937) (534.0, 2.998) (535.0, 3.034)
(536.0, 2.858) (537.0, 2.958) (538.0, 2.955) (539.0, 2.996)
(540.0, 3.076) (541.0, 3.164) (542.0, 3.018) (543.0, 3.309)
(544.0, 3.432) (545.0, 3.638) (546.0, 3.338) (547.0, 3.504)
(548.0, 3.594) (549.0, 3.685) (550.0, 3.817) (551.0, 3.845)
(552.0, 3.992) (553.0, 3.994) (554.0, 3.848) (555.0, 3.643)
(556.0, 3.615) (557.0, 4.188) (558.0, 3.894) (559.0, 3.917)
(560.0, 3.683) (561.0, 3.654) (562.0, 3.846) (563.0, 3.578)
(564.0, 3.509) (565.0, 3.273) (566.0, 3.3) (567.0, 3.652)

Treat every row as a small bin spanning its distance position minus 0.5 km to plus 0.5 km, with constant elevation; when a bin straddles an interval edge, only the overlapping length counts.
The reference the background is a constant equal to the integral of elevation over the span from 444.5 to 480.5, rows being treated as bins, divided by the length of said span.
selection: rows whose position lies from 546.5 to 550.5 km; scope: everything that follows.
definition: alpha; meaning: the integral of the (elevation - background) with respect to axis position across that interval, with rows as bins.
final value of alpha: 3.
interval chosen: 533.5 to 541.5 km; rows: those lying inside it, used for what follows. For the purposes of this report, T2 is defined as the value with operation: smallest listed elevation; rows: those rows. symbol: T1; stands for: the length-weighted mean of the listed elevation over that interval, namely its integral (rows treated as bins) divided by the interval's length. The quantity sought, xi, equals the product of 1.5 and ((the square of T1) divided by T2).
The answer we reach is 4.7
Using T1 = 3.00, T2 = 2.858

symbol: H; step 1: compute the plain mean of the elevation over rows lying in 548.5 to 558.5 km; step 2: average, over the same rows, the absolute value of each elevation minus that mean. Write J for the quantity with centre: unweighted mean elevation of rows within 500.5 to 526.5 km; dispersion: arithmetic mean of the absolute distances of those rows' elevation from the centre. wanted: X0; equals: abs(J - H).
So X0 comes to 0.008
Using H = 0.13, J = 0.12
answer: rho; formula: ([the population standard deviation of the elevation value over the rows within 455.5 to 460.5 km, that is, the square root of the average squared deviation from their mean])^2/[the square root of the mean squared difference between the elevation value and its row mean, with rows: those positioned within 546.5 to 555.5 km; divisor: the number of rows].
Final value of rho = 0.11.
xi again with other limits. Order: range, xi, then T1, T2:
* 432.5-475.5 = 5.2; 3.02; 2.633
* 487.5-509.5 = 4.5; 2.77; 2.57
